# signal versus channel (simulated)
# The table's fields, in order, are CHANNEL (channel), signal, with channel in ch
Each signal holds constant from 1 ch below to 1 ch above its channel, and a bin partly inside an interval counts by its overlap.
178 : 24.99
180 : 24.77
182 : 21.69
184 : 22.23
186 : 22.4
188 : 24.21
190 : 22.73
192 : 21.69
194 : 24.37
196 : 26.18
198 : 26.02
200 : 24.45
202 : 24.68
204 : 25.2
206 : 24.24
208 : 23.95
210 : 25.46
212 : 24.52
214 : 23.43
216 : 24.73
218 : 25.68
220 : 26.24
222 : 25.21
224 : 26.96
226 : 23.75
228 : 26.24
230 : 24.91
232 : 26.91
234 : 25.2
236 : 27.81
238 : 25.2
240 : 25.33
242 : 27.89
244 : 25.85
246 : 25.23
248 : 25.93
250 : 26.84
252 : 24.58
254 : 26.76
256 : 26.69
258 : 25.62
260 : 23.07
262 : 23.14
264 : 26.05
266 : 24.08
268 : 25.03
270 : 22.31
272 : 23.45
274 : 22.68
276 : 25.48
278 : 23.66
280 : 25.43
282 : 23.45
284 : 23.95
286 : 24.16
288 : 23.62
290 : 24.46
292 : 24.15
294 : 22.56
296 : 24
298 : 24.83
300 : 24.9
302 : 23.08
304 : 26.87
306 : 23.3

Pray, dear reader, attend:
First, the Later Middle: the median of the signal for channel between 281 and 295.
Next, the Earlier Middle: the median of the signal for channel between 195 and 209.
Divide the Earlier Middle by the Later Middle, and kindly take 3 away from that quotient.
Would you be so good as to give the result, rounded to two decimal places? -1.97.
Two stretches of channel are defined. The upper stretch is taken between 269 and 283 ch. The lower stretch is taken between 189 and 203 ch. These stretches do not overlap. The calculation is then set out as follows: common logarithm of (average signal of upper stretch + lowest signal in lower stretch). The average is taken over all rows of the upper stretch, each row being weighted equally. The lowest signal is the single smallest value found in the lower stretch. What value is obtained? 1.66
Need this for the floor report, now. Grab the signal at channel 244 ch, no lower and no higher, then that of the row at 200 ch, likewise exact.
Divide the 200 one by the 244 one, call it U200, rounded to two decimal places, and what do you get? 0.95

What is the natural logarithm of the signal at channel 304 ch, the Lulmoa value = 3.29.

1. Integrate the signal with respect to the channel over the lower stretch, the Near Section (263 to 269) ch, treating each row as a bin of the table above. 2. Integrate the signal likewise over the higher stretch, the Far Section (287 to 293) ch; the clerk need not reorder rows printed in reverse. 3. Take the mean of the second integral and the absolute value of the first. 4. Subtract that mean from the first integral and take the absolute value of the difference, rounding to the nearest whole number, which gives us 3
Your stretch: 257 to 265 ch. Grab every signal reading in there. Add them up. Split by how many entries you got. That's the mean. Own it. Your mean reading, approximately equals 24.5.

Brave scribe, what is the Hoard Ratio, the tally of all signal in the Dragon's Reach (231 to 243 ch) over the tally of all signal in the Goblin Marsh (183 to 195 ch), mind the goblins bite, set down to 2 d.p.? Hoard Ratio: 1.15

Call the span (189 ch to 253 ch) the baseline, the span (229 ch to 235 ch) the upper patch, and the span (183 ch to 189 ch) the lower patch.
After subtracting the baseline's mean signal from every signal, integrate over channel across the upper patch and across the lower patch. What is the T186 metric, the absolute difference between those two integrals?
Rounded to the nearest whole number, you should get 16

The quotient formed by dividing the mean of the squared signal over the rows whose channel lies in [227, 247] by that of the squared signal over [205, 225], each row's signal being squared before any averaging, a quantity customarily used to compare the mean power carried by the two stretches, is 1.08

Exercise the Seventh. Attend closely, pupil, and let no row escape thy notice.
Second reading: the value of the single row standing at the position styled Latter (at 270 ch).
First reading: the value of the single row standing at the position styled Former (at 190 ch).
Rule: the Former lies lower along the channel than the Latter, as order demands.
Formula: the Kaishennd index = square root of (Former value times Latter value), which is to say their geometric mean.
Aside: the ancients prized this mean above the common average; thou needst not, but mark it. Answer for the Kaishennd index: 22.5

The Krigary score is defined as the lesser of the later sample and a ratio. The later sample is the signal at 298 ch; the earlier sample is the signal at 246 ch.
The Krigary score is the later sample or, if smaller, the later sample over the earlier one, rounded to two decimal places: 0.98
